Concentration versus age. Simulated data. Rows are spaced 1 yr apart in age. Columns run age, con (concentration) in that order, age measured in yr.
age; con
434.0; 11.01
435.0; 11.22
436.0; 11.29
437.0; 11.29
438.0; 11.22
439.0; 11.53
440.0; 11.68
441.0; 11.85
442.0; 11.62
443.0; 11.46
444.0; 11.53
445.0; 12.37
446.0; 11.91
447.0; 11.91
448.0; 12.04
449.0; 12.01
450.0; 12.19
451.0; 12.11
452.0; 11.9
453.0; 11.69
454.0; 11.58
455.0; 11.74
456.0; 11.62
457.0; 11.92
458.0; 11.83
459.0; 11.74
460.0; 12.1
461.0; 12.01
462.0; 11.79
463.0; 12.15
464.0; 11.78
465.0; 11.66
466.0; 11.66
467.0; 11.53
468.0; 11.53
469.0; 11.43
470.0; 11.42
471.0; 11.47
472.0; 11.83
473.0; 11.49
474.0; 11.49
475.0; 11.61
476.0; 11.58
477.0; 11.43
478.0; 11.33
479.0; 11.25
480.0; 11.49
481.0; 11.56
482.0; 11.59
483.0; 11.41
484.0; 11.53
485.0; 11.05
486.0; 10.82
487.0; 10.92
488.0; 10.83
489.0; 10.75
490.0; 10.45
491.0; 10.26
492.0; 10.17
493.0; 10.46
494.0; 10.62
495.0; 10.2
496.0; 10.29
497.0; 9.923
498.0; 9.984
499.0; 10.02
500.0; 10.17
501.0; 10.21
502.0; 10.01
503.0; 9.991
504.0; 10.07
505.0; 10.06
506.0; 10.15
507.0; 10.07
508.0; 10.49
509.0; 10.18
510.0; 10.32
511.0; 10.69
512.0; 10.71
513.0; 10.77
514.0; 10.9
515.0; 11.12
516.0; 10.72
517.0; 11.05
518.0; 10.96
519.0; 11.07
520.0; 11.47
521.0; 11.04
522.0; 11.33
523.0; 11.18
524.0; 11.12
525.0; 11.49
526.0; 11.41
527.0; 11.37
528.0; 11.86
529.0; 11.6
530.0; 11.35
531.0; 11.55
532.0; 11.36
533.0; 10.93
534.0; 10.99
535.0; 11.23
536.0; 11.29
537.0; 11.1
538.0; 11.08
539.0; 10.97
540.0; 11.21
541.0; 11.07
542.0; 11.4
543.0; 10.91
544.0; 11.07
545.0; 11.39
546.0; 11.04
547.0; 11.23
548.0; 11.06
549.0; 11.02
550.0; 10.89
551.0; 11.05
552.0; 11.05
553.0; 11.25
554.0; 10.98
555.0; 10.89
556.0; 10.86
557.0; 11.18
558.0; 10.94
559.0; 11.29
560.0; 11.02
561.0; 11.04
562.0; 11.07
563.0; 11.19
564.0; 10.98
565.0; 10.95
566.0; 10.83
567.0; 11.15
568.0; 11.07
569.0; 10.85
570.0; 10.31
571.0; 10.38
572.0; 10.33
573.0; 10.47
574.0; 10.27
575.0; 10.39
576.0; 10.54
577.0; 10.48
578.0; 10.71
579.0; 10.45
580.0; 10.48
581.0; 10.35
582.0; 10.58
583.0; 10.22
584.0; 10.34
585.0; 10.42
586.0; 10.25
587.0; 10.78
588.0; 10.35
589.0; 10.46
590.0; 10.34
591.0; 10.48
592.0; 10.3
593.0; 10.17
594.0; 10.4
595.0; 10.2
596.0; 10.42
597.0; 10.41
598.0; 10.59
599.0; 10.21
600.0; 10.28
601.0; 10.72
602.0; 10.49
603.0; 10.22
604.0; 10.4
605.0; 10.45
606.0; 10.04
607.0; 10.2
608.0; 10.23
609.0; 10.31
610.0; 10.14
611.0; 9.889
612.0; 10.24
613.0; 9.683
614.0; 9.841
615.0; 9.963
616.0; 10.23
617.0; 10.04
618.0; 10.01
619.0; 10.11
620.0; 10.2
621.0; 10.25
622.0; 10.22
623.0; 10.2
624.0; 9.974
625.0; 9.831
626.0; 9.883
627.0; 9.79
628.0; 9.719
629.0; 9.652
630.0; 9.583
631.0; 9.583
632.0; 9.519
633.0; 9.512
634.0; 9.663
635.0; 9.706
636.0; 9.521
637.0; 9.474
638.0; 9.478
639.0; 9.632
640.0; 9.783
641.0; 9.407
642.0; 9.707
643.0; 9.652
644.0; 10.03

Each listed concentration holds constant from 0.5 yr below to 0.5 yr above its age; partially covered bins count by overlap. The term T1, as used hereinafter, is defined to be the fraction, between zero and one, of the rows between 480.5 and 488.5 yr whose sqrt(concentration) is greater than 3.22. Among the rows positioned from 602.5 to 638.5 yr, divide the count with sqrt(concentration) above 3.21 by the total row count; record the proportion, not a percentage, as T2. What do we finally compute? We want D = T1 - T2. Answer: 0.92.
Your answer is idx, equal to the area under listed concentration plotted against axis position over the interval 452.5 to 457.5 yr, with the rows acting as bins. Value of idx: 59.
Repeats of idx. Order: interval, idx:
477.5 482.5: 57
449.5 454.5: 59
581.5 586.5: 52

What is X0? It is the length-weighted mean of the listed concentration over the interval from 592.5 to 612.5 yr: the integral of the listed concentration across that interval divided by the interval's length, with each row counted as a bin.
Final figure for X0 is 10.3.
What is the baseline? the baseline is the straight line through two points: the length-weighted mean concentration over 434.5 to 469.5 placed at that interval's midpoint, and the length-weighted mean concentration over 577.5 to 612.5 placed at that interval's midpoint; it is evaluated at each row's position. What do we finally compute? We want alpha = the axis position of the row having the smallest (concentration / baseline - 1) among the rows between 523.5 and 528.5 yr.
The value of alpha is 524.0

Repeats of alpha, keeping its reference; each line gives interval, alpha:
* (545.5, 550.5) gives 550.0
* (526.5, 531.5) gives 527.0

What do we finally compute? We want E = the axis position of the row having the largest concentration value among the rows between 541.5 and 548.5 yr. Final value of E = 542.0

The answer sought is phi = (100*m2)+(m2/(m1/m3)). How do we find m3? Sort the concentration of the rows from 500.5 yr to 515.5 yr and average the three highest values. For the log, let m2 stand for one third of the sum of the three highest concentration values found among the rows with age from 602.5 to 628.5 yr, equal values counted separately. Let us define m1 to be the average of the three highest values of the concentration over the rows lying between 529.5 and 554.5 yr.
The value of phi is 1049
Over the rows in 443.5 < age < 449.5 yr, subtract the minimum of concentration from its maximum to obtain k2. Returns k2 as 0.84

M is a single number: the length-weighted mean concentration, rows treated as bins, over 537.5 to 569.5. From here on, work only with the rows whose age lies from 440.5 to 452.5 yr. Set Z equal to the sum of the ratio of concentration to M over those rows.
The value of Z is 13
